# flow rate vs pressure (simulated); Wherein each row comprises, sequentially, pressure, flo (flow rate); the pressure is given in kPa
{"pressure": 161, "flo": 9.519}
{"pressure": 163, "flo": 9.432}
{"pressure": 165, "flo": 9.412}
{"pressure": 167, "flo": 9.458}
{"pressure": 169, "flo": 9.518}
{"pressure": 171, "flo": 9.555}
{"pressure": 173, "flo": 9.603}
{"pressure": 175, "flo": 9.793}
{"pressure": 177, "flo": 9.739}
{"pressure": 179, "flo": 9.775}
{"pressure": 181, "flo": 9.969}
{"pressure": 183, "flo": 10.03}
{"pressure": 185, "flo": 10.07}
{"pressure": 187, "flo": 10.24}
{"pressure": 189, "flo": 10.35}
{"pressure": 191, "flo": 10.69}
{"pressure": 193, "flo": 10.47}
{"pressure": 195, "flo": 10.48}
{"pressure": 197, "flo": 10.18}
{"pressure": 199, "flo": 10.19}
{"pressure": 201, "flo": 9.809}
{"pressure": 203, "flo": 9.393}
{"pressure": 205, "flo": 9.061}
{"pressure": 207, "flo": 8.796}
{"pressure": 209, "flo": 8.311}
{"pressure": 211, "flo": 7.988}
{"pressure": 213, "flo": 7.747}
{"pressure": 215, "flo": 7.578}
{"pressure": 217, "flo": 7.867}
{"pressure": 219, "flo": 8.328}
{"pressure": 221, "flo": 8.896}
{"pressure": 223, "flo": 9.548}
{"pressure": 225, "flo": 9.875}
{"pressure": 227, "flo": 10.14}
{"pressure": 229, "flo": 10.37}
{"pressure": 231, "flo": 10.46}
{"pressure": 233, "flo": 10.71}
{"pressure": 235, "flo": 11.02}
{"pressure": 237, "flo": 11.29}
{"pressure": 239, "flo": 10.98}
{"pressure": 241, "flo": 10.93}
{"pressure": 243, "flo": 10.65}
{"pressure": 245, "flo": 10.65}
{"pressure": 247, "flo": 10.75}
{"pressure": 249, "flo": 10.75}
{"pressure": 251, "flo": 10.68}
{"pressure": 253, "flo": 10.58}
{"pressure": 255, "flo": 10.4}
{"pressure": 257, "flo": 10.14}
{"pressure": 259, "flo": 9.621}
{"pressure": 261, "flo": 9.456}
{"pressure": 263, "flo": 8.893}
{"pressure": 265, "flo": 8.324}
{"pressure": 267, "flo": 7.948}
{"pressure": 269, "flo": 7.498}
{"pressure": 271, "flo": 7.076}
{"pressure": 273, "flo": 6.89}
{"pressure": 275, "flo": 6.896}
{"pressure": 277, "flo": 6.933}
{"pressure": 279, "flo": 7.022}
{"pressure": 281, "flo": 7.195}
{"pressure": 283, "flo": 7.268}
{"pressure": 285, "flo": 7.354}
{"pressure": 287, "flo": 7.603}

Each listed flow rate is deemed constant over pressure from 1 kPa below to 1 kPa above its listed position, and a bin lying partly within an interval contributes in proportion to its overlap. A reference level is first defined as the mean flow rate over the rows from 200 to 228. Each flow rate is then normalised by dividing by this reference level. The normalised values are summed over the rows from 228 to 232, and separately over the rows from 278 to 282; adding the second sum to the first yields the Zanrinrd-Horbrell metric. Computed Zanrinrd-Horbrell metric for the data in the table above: 3.98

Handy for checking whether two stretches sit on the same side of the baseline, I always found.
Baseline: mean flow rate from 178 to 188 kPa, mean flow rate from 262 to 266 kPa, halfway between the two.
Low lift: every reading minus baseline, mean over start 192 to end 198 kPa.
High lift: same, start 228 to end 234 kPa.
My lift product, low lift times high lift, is 1.3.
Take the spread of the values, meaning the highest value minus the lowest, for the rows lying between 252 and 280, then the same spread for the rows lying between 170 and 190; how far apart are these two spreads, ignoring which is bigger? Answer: 2.9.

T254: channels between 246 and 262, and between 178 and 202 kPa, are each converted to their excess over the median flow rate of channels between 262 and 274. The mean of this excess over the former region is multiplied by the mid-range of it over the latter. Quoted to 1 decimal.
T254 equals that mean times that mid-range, 6.5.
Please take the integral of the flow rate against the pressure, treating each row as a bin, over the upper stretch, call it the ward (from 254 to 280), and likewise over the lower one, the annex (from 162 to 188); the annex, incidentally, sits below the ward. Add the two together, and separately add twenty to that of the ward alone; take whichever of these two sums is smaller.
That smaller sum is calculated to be 234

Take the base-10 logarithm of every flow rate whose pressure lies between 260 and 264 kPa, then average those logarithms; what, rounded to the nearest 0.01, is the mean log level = 0.96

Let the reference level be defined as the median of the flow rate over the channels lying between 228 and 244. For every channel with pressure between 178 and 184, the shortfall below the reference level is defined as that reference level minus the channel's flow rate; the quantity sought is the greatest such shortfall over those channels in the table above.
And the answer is 1.0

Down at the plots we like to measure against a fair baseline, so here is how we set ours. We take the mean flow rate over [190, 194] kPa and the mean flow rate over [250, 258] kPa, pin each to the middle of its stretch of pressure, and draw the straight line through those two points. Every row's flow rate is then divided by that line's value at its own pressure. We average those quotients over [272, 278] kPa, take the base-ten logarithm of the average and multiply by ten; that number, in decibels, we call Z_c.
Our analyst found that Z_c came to -1.8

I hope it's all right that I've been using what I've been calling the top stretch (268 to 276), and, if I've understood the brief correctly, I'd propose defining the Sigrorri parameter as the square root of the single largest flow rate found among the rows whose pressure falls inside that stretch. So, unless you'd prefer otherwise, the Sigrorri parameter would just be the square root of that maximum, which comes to 2.74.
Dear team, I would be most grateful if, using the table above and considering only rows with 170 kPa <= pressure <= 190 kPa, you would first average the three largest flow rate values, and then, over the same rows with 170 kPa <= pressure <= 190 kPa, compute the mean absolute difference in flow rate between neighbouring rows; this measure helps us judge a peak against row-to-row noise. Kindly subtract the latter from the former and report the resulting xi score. 10.1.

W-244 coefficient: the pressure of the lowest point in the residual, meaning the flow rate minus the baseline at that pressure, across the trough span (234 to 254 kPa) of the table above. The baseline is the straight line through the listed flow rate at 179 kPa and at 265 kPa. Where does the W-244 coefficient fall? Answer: 243 kPa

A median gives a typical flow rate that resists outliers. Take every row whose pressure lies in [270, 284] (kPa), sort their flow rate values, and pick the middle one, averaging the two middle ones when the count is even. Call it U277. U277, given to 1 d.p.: 7.0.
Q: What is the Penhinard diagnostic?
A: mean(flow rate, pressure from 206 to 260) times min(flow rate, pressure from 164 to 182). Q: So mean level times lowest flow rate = 92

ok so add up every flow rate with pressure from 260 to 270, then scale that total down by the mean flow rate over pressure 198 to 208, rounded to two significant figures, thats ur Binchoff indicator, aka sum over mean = 4.5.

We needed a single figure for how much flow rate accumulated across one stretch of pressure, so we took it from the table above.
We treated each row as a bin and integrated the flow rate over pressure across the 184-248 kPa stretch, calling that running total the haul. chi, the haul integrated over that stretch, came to 628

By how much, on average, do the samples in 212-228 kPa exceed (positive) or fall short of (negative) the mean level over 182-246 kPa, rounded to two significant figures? -1.0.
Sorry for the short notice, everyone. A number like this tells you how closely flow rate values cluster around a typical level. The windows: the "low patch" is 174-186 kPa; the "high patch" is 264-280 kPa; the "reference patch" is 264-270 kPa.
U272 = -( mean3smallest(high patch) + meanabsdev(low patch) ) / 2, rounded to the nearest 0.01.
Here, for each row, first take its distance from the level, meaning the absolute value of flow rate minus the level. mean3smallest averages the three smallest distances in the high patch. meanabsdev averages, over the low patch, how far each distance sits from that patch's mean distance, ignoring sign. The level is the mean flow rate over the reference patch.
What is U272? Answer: -0.21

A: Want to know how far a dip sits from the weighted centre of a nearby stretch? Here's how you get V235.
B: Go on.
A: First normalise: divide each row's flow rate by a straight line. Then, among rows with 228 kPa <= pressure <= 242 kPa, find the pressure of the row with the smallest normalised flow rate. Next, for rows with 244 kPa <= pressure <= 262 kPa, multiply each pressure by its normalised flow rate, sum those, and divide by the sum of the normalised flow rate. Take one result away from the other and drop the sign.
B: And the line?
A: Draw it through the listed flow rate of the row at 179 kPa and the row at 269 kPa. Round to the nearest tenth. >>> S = 23.9 kPa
